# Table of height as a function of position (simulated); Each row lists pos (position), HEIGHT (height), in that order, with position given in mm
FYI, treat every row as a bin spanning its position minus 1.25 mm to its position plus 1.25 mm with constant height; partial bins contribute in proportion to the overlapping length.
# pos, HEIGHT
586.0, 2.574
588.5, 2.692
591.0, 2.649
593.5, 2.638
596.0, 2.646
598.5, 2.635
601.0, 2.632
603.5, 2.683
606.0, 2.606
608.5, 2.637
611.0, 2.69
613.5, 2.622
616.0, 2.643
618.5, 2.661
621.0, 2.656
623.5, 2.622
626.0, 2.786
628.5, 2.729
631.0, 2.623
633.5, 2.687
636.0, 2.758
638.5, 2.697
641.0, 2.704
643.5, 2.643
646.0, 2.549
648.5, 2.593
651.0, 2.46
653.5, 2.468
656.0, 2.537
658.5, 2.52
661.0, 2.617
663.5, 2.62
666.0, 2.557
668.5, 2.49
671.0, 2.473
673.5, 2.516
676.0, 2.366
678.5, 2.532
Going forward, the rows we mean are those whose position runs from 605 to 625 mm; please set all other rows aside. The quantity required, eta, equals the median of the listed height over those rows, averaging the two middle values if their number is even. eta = 2.64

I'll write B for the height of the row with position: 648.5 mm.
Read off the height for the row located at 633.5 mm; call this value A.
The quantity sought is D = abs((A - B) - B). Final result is 2.50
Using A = 2.687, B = 2.593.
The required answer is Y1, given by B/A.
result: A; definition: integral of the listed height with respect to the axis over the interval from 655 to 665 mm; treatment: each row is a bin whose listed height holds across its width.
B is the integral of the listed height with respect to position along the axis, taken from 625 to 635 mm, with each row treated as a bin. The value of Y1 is 1.05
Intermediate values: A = 25.7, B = 27.1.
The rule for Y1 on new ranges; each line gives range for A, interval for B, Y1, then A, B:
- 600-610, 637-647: 1.00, 26.4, 26.5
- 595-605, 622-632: 1.02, 26.5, 26.9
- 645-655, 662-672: 1.01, 25.2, 25.4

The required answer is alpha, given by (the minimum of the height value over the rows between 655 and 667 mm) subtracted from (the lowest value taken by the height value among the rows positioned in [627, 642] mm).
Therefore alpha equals 0.10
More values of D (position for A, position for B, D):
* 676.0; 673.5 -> 2.67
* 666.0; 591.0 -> 2.74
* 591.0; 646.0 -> 2.45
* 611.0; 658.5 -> 2.35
